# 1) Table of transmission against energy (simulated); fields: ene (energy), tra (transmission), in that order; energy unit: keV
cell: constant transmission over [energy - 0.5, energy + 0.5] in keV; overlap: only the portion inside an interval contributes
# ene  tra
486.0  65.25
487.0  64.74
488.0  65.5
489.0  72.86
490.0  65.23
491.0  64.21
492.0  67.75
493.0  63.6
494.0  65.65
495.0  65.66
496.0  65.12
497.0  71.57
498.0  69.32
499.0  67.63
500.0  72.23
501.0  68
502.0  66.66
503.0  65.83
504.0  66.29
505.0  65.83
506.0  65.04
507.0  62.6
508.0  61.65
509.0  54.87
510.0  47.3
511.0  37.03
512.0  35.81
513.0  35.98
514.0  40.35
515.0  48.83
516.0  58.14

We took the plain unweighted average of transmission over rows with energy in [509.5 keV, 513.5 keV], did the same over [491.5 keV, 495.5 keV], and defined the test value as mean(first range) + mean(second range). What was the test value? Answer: 105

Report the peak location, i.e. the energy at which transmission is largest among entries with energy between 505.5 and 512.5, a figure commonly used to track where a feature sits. 506.0 keV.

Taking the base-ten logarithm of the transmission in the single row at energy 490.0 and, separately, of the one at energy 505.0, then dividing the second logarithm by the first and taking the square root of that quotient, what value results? 1.00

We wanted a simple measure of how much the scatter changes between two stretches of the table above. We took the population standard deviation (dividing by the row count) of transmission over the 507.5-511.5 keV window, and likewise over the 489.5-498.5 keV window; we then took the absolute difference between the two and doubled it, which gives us 13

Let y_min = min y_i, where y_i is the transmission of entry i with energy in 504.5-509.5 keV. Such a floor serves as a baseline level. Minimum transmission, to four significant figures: 54.87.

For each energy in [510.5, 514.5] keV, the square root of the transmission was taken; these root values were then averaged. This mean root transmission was 6.10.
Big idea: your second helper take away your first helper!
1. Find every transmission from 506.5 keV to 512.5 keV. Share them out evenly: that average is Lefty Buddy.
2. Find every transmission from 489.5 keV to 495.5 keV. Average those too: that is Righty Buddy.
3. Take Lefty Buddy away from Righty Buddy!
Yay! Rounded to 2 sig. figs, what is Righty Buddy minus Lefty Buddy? 15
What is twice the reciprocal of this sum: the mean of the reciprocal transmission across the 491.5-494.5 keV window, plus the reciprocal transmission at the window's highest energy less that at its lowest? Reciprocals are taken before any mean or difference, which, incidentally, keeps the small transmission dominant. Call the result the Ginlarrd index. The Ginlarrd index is 127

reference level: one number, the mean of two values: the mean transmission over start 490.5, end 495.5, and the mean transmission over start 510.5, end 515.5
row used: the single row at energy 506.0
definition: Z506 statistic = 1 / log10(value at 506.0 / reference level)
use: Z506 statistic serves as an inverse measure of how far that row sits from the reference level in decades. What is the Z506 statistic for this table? 10.7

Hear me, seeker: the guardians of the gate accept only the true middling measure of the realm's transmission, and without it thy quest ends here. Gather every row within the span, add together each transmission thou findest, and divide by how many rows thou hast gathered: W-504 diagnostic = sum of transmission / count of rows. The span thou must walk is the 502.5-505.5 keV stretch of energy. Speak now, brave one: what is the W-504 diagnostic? 66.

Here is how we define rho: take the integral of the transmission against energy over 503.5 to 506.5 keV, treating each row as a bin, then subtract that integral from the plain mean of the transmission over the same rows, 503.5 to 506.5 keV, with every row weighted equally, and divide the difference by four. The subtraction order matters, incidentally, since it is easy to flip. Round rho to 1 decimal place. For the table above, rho -32.9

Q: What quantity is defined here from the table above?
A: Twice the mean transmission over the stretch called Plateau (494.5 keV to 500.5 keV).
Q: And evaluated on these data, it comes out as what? 137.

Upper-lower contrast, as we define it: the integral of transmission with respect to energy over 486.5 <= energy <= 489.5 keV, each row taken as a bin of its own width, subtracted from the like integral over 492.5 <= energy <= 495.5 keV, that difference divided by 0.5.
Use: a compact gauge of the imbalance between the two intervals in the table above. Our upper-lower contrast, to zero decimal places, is -16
